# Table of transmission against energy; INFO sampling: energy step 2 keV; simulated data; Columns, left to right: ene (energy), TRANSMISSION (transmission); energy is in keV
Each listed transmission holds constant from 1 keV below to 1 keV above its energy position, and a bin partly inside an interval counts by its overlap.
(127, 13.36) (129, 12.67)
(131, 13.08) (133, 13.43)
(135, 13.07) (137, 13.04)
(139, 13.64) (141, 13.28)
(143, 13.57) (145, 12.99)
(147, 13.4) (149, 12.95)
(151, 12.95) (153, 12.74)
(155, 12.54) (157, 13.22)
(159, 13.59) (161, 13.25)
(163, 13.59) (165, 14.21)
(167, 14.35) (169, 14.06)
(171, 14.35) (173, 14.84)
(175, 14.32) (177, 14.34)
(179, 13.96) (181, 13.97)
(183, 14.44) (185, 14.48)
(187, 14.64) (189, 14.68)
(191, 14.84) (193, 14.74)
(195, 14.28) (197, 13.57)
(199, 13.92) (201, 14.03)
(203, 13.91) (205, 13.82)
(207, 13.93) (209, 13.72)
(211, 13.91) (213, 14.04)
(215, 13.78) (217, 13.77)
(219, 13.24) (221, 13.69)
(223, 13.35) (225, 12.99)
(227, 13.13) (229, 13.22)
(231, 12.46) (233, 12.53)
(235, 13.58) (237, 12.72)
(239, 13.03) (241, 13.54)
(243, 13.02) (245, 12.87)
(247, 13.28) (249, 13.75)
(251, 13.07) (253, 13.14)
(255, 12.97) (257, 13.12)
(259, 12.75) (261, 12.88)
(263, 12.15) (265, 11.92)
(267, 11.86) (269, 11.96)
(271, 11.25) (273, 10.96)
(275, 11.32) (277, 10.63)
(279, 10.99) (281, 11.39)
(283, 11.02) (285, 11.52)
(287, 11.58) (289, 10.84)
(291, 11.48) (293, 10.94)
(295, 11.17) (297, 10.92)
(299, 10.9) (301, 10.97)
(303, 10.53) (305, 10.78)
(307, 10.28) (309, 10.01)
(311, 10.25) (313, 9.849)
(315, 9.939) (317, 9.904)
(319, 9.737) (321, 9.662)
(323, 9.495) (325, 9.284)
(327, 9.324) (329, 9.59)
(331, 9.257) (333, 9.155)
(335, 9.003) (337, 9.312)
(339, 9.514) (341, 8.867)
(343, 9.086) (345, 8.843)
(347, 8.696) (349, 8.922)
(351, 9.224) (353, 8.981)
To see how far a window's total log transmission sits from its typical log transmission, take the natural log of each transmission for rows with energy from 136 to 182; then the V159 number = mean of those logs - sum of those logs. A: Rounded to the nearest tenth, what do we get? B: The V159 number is -57.4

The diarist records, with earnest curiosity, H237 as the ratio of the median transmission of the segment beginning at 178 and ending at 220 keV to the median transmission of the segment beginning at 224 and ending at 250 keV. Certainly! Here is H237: 1.07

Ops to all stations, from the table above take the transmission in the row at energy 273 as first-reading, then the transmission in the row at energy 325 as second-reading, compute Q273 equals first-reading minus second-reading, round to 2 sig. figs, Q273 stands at 1.7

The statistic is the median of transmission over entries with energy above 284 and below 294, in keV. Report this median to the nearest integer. 11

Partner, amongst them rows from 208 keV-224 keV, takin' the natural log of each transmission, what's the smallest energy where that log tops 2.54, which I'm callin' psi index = 209 keV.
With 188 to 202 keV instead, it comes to 189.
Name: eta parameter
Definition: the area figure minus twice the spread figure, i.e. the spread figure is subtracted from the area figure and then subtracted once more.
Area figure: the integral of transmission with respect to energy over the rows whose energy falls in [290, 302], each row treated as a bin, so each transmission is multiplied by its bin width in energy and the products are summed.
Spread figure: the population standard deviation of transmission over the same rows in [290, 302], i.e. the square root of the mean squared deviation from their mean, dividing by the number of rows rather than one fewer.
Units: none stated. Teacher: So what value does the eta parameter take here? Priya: 132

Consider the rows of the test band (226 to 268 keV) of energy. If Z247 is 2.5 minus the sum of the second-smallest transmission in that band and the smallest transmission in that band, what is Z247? -21.3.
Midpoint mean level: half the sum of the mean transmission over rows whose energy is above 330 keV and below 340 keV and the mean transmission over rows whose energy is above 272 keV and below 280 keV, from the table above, 10.1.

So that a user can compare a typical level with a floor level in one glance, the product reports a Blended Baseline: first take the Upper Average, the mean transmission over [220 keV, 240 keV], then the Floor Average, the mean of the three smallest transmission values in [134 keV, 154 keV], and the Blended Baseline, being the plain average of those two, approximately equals 13.0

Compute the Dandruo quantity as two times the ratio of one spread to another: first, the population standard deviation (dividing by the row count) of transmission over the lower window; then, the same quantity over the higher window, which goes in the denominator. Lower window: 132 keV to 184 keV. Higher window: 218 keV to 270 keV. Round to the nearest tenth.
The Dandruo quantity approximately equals 2.3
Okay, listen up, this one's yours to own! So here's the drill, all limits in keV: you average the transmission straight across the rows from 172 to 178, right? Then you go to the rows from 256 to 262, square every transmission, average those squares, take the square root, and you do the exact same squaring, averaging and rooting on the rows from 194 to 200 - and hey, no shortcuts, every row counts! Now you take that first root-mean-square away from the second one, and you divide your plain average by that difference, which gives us 14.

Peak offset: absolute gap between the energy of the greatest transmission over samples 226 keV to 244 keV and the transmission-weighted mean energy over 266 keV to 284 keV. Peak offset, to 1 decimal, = 39.9 keV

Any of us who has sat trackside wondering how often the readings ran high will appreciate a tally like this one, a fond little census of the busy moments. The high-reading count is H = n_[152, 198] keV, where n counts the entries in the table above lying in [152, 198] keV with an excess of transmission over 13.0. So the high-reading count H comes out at 21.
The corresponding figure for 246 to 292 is 5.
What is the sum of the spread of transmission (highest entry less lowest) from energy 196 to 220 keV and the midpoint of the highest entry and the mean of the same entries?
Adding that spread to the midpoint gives 14.7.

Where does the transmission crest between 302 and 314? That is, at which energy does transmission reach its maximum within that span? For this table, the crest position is 305 keV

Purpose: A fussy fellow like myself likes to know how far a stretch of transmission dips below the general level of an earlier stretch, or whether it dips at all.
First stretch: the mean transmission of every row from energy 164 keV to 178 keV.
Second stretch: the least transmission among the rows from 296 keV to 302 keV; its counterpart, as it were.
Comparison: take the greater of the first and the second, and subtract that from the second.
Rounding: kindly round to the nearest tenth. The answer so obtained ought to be -3.5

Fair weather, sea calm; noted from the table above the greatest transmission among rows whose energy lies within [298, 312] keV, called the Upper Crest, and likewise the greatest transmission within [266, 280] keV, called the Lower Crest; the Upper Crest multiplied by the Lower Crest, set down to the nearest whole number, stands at 131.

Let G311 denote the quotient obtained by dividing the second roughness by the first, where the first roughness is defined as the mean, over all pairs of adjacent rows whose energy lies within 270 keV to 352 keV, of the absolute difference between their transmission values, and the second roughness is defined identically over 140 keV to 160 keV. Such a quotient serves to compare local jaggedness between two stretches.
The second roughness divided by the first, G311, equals 1.2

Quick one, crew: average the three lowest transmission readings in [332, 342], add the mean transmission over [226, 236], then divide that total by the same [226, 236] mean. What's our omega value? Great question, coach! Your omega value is 1.69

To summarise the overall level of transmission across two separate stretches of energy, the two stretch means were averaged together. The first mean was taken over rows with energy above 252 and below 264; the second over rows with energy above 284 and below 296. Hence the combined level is 12.0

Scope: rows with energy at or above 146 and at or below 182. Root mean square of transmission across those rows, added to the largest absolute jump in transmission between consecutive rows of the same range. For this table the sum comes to 14.4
